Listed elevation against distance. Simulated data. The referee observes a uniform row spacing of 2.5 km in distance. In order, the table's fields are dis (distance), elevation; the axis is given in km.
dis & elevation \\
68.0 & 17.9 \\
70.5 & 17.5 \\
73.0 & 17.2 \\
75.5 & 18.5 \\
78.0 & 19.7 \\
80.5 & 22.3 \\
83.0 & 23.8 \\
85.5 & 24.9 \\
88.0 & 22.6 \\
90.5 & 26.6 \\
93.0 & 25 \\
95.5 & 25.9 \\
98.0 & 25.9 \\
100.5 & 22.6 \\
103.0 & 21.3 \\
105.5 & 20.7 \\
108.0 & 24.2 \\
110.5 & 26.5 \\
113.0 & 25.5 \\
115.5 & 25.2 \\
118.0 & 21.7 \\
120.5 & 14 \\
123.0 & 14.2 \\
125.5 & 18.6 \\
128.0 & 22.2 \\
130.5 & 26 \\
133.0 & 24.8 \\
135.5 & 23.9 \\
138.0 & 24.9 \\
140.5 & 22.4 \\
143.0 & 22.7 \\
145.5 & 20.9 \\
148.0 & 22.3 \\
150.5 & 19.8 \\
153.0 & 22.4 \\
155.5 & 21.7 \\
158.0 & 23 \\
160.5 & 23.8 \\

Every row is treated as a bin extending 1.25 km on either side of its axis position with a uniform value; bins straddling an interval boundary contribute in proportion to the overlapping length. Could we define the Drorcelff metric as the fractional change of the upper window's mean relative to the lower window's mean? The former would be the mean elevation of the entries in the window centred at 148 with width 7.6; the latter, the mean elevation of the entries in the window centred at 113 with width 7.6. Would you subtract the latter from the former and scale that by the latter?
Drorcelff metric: -0.18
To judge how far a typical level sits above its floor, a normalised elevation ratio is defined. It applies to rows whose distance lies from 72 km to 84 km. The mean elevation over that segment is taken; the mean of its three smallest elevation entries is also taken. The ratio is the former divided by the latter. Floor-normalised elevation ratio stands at 1.10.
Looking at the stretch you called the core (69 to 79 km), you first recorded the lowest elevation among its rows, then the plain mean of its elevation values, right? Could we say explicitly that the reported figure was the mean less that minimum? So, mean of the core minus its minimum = 1.0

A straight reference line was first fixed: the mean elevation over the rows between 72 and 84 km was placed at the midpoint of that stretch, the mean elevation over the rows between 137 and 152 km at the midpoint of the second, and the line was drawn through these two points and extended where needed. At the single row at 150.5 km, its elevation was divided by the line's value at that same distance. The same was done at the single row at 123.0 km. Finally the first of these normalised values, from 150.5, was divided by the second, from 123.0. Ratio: 1.3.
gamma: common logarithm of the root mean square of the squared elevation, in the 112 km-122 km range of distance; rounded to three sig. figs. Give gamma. 2.72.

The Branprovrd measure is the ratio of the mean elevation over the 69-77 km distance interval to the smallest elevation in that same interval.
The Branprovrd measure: 1.03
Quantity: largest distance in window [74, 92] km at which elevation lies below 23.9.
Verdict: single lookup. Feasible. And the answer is 88.0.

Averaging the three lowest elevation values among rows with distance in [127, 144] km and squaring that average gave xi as 503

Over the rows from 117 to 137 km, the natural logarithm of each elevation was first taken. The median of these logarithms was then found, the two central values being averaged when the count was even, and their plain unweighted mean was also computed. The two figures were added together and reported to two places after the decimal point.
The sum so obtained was 6.09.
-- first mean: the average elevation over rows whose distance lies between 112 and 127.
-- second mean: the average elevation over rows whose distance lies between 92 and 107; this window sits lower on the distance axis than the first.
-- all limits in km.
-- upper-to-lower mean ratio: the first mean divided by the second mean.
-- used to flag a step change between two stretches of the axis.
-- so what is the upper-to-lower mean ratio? 0.84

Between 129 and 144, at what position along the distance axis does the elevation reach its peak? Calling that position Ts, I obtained 130.5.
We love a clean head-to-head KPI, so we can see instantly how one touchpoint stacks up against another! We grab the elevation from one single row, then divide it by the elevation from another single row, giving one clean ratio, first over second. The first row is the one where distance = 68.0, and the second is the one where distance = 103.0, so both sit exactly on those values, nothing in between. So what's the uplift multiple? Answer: 0.84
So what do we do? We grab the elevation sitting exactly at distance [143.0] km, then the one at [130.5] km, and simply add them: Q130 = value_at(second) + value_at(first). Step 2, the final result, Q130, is 48.7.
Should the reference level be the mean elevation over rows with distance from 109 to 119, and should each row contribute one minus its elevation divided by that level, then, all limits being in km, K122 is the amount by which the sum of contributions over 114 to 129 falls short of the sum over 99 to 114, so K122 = -1.0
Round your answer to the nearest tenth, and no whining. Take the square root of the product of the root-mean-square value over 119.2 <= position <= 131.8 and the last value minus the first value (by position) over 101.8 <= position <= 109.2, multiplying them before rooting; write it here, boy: 7.5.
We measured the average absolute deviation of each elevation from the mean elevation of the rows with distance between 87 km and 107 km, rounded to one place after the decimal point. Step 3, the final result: 2.0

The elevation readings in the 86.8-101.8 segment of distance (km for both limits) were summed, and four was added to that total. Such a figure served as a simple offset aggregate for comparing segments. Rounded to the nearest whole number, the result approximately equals 153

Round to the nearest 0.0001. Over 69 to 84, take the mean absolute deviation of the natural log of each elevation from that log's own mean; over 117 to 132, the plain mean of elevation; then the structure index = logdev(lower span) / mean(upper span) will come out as 0.0054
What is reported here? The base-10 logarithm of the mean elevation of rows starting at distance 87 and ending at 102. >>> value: 1.39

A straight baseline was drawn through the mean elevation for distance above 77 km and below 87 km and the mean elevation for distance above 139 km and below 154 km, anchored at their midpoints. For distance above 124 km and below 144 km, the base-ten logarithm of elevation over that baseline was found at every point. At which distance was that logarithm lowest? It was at 125.5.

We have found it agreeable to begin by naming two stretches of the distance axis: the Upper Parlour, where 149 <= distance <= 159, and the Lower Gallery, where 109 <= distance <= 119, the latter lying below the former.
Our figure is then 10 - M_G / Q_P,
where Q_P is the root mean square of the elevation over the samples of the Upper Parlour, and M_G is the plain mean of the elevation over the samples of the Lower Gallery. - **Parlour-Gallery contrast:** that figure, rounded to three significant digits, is 8.86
